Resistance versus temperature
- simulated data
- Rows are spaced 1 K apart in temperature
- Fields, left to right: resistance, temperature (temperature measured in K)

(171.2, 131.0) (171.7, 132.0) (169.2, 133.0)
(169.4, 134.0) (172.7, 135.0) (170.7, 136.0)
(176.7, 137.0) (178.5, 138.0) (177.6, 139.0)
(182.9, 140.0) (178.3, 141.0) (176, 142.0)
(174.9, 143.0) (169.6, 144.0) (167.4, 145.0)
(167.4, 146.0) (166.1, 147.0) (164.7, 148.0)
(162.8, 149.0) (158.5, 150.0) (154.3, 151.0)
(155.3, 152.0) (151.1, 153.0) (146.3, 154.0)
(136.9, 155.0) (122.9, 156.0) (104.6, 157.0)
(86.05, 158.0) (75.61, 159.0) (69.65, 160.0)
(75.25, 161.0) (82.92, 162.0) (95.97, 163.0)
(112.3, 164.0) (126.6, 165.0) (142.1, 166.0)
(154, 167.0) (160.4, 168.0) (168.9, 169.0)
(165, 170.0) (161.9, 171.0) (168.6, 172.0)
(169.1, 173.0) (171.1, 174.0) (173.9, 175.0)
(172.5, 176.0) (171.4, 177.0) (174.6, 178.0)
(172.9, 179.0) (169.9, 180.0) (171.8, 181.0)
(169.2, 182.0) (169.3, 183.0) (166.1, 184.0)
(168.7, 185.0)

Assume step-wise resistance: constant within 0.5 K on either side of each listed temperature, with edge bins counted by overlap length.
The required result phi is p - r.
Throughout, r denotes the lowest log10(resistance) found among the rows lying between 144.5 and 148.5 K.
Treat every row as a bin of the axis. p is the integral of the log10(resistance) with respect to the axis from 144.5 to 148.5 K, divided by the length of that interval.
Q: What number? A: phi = 0.004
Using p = 2.22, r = 2.22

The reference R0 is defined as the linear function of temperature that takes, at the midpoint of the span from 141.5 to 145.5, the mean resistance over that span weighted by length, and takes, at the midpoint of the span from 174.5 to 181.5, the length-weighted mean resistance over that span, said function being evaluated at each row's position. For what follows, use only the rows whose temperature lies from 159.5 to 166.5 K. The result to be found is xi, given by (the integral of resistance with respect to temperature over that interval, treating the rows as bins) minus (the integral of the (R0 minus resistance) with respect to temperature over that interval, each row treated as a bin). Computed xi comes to 204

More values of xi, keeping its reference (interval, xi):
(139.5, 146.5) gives 1229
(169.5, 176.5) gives 1158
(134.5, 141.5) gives 1271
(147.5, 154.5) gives 981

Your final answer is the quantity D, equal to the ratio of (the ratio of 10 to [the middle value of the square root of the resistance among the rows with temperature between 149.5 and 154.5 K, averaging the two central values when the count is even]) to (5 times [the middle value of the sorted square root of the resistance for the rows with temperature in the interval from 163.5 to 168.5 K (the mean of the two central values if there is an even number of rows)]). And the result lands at 0.0135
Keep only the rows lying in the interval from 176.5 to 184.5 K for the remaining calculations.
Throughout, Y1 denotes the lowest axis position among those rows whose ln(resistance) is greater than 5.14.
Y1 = 177.0 K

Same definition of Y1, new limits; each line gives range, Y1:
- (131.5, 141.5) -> 132.0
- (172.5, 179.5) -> 174.0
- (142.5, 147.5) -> 143.0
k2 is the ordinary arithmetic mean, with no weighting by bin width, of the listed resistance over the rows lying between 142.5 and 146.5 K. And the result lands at 170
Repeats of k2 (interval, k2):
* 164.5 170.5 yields 153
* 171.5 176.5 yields 171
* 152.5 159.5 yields 118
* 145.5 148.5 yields 166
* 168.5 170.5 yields 167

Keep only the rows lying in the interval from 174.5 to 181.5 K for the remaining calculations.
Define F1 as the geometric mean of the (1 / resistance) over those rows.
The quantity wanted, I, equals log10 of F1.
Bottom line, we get -2.24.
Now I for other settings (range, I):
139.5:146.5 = -2.24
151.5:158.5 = -2.10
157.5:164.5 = -1.93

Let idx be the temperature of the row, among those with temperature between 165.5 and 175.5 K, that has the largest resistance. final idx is 175.0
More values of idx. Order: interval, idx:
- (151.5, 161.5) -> 152.0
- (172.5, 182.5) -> 178.0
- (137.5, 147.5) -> 140.0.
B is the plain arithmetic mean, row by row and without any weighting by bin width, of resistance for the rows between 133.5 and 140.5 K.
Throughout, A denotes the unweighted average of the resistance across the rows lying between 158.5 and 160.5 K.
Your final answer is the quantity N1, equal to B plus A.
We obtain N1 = 248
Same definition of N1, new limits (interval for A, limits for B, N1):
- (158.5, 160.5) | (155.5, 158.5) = 177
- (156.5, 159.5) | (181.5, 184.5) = 257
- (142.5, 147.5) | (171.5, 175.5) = 340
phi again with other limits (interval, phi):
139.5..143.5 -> 0.008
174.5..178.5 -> 0.004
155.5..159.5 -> 0.102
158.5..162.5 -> 0.036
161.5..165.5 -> 0.095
